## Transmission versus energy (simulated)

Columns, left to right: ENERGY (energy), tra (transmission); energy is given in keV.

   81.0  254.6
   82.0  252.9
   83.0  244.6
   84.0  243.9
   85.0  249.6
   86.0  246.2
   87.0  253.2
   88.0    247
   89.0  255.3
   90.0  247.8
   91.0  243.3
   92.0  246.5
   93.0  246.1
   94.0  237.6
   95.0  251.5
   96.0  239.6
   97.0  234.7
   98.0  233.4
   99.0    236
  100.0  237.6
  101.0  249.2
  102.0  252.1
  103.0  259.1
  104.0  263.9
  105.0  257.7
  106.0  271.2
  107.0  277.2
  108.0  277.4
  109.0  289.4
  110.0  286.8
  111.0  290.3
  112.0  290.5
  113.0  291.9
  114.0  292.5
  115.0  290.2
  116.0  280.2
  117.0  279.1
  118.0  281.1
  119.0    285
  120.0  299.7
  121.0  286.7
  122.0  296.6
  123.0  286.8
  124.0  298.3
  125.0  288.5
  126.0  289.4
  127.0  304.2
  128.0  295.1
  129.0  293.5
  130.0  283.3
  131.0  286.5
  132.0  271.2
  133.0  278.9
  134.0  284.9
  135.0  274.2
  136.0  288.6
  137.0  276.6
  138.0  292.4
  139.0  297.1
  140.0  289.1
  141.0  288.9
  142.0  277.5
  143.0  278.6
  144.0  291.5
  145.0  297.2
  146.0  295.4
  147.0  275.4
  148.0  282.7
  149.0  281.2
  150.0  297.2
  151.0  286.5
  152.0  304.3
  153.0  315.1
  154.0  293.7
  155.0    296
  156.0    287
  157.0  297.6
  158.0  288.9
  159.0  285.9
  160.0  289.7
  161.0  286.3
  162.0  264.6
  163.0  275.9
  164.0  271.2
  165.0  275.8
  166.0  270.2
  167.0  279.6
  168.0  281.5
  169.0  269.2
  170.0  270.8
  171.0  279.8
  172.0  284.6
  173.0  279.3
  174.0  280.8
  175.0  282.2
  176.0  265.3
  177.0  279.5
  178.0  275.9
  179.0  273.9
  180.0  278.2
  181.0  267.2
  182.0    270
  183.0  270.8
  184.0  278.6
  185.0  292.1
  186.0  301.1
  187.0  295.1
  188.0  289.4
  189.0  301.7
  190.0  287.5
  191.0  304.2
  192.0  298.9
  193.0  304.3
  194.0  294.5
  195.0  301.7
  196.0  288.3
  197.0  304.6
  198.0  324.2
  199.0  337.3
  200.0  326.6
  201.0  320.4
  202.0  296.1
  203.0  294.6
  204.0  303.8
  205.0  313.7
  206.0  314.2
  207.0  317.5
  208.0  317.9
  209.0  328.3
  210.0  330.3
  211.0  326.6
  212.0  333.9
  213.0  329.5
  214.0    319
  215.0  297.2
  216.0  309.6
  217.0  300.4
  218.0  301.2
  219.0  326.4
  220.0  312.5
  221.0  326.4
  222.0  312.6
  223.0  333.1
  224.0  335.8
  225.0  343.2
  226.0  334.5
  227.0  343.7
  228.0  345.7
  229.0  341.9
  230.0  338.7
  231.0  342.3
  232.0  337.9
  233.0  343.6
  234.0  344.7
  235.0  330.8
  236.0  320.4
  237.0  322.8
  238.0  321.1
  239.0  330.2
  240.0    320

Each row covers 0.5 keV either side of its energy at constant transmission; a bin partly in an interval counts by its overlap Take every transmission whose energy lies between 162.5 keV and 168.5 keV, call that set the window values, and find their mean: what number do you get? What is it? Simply 276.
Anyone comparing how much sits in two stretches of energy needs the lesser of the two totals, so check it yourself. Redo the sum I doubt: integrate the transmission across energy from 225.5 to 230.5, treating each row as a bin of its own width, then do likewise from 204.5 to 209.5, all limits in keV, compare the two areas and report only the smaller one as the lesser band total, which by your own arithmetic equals 1592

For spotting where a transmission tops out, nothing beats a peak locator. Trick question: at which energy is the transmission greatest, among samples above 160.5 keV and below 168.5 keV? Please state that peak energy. 161.0 keV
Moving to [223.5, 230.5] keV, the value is 228.0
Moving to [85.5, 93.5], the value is 89.0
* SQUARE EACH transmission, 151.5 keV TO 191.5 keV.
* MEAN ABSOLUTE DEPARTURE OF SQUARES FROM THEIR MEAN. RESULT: 5622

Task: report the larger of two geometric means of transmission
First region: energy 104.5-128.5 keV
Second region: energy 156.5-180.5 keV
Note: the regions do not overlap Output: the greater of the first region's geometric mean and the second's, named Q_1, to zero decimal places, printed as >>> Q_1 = 287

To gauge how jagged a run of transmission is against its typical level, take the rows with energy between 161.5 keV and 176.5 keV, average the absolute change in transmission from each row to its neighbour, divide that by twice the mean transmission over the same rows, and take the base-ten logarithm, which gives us -1.93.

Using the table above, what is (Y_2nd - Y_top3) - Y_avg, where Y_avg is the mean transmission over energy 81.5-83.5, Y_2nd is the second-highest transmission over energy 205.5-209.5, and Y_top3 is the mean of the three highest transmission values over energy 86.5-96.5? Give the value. -184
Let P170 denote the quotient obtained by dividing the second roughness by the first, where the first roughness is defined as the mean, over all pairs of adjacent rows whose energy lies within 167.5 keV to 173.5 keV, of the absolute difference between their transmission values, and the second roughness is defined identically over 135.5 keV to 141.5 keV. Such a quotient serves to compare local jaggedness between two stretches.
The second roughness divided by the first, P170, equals 1.23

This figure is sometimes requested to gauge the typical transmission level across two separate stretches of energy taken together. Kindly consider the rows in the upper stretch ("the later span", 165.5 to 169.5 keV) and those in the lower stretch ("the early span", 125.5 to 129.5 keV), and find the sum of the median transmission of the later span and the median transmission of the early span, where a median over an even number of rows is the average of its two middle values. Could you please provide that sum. 569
